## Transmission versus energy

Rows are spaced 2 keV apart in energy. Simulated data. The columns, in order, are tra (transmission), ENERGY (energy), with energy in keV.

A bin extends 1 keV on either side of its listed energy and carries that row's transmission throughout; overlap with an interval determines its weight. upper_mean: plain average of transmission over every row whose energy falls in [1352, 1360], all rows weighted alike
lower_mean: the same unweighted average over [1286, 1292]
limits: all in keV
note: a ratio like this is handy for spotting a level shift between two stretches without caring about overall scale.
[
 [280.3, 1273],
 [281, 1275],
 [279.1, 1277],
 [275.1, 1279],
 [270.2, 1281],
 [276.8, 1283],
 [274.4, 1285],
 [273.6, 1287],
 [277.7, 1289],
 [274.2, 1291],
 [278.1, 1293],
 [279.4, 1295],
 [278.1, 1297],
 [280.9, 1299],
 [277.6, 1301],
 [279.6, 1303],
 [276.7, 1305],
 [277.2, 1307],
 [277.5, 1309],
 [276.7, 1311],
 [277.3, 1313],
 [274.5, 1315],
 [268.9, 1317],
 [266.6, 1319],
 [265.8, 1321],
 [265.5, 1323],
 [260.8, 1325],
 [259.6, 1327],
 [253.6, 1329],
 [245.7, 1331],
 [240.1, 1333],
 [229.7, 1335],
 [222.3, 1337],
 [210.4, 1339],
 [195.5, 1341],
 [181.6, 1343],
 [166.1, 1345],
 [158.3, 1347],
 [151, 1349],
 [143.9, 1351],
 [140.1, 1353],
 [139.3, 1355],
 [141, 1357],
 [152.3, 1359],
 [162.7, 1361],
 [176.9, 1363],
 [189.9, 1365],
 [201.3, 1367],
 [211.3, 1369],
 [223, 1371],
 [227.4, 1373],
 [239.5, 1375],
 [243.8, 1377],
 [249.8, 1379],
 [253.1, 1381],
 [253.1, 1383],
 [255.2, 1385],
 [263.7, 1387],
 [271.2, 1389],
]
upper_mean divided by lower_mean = 0.5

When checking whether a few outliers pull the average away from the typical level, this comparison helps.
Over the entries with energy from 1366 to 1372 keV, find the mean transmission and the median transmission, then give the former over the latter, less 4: -2.997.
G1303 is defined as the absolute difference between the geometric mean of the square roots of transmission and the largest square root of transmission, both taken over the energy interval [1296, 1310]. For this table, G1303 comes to 0.1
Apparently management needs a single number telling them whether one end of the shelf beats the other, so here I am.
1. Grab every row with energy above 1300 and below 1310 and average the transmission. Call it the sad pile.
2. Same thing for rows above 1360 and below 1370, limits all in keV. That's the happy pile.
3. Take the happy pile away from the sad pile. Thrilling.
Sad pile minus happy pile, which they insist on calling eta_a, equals 89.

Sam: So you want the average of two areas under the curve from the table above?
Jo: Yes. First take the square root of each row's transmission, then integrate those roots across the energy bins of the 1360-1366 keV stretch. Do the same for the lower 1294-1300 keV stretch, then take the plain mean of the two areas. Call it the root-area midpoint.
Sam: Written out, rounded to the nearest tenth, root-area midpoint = 90.0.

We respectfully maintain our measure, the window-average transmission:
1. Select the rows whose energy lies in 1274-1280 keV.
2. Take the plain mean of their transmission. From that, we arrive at 278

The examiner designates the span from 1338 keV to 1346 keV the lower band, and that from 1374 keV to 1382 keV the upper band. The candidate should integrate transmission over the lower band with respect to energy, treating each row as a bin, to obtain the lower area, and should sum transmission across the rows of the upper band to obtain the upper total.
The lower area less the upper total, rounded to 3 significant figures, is 521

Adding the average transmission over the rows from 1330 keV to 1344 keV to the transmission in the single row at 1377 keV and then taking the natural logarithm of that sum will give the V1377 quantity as 6.13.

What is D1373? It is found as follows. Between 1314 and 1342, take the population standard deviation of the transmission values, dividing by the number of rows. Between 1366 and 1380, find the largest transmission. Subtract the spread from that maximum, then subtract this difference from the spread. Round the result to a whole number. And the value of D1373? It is -203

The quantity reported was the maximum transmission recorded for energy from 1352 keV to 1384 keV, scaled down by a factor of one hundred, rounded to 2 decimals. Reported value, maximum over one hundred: 2.53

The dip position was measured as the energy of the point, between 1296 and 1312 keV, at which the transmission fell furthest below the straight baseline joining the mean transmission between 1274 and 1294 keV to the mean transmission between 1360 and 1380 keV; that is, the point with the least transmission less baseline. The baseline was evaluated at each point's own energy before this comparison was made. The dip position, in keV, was 1297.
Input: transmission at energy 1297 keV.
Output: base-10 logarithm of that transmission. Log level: 2.44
